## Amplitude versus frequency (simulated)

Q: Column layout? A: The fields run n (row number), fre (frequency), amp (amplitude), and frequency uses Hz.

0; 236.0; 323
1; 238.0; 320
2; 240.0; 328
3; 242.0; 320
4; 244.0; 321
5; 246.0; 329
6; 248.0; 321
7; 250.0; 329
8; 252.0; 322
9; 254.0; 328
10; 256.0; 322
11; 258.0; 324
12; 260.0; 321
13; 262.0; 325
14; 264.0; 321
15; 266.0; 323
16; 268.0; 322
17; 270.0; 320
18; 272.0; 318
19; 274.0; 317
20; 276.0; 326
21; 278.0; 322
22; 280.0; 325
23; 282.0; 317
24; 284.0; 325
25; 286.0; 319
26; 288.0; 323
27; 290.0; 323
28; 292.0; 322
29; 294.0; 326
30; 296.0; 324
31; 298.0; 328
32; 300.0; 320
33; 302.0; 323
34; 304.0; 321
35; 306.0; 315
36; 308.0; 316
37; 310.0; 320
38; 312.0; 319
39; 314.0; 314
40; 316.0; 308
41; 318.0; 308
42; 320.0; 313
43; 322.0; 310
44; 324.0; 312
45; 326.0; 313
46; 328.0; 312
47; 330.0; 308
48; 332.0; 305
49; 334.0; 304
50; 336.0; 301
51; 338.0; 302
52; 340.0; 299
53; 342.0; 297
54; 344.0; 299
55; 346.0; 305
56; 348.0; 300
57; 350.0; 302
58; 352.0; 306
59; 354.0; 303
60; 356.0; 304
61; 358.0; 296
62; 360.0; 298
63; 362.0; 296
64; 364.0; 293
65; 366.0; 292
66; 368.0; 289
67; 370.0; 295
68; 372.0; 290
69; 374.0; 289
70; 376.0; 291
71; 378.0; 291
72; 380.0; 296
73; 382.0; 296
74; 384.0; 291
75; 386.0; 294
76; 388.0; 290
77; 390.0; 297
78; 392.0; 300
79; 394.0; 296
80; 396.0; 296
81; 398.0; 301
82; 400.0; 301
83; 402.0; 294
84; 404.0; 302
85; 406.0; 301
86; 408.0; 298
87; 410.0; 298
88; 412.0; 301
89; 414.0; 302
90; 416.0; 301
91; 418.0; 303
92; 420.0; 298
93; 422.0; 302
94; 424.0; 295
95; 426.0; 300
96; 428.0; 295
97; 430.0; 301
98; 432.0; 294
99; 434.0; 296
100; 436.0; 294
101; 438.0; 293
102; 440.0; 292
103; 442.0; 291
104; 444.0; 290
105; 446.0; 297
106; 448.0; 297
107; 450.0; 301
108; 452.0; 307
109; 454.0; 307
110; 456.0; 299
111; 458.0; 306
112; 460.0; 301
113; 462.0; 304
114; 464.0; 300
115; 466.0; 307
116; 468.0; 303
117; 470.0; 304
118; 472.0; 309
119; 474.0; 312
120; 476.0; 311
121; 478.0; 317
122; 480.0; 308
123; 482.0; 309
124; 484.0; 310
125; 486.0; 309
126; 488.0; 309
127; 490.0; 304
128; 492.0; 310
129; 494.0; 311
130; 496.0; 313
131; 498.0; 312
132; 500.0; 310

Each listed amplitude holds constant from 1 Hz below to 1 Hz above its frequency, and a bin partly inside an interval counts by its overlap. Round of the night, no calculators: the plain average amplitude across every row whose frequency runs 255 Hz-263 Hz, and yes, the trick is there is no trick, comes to 323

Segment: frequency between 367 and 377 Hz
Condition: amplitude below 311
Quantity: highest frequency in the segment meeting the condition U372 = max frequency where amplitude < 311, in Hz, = 376.0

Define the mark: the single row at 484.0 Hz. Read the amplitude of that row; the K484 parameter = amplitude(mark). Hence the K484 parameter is 310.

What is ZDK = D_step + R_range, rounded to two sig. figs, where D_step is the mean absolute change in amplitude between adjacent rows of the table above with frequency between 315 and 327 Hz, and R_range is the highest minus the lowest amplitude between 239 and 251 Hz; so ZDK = 11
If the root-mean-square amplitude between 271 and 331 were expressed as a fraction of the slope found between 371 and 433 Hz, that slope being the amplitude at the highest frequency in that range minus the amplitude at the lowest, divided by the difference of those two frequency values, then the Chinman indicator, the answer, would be 4774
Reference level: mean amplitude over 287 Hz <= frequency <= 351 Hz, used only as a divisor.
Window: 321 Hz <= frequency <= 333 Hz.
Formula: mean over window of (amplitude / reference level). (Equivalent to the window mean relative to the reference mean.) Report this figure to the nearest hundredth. 0.99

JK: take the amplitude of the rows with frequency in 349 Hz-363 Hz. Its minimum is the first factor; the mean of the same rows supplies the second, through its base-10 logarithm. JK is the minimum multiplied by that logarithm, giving 734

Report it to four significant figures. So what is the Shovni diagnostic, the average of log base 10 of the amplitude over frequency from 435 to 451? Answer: 2.469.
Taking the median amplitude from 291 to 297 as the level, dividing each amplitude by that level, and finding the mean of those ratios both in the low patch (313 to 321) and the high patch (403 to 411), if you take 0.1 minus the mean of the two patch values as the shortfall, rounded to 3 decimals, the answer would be -0.842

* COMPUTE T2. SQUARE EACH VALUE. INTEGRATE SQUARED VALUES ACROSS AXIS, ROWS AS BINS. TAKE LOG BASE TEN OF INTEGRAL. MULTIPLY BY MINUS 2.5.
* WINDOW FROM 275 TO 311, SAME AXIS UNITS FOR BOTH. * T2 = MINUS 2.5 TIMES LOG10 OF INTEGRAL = -16.4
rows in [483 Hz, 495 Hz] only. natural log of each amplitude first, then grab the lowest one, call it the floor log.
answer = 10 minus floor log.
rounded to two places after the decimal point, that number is 4.28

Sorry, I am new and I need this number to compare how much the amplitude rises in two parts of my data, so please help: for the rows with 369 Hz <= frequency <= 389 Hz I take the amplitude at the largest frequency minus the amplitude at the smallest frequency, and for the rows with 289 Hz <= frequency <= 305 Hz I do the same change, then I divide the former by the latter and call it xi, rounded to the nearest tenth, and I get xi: 2.5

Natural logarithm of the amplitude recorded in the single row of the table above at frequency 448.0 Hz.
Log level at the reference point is 5.69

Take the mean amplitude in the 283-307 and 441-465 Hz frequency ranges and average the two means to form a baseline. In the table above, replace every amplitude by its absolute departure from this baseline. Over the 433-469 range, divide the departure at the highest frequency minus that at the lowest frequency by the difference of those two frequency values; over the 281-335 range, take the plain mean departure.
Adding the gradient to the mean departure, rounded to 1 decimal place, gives 7.0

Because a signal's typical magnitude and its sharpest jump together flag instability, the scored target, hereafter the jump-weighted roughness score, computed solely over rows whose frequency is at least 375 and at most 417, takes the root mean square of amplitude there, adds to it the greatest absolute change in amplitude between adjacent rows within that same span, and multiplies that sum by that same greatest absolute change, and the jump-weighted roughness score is 2440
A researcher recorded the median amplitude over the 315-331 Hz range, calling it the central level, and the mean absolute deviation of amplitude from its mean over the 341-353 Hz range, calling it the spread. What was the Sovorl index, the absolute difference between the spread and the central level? 308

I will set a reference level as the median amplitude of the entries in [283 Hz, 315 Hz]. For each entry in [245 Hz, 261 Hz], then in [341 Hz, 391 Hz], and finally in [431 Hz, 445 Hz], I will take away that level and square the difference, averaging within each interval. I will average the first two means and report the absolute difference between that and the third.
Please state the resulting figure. 476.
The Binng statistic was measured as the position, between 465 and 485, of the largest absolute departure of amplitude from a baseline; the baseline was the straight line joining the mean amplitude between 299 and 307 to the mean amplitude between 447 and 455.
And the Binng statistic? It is 478.0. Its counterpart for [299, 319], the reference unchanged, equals 316.0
